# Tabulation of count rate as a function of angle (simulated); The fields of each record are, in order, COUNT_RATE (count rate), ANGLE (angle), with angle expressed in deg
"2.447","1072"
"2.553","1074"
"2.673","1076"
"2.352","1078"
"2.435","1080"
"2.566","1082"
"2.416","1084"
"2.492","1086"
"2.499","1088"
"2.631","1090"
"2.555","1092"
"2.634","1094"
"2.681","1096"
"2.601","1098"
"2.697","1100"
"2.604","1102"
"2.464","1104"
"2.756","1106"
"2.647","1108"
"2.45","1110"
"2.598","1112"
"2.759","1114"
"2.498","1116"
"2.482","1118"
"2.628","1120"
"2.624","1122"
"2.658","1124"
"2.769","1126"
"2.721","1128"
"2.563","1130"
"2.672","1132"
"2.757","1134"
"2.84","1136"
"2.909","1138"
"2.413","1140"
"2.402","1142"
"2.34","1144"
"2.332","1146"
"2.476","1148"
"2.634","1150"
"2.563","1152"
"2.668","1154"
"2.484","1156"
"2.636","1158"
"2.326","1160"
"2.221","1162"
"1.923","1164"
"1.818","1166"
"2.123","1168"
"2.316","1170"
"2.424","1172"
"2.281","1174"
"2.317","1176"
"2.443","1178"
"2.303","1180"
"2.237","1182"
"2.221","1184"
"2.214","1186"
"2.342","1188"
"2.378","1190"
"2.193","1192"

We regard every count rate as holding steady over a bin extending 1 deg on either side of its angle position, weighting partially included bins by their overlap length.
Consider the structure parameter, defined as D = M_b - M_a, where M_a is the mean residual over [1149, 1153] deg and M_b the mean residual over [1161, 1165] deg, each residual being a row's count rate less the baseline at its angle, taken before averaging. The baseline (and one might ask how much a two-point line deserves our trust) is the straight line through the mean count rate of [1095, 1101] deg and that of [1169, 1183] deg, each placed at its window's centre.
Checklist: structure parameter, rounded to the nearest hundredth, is -0.48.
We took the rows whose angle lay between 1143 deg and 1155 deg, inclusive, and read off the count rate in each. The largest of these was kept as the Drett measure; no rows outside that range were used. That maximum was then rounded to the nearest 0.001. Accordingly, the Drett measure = 2.668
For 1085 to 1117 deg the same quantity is 2.759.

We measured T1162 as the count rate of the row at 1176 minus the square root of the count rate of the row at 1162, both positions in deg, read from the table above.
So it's 0.83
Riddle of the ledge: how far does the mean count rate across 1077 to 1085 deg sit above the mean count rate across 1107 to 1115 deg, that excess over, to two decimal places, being -0.17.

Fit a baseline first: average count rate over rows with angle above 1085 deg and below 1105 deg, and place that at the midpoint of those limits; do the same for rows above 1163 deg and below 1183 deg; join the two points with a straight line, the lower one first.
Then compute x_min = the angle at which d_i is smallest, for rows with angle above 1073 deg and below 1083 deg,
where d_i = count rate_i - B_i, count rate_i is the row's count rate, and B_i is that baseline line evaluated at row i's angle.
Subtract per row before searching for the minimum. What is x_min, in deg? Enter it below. 1078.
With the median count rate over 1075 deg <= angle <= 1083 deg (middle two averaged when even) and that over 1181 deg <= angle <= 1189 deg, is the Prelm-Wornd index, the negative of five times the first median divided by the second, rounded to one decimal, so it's -5.6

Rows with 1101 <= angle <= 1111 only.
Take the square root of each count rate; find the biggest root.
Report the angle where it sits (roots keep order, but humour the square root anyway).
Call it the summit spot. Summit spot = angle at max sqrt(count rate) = 1106 deg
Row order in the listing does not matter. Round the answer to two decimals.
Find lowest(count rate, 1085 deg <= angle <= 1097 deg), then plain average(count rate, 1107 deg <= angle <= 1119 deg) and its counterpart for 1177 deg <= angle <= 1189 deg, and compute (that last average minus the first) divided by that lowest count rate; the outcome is -0.11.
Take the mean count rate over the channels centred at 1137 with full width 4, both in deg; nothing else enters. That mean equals 2.87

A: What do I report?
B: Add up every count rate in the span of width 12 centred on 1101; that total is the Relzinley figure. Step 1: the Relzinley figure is 16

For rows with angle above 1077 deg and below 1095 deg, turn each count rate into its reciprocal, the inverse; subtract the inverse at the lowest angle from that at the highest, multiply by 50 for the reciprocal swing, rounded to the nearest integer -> -2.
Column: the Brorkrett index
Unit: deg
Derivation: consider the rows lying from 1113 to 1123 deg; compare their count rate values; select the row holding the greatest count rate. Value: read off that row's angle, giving 1114 deg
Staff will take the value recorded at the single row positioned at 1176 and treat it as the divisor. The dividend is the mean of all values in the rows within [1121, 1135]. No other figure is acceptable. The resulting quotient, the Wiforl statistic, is 1.16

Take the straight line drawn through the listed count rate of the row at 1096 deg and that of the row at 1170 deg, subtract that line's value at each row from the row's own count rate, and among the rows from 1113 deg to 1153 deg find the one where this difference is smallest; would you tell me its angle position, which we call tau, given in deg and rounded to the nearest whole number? 1144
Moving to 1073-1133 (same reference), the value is 1078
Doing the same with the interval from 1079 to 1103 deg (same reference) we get 1080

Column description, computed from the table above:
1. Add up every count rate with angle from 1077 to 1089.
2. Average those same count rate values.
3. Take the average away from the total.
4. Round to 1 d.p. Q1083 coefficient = 12.3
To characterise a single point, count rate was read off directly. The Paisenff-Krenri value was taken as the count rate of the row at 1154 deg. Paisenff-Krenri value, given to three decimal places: 2.668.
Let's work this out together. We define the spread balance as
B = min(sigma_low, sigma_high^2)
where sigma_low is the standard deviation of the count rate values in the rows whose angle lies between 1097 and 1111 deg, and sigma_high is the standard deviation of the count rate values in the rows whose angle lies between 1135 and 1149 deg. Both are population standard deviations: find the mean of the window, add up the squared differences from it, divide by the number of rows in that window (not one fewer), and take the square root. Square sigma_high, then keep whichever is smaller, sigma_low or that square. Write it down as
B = 0.0497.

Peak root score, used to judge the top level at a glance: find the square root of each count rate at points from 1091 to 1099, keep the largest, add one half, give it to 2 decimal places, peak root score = 2.14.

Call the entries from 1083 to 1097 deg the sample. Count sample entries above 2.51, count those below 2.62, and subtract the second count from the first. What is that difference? 0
